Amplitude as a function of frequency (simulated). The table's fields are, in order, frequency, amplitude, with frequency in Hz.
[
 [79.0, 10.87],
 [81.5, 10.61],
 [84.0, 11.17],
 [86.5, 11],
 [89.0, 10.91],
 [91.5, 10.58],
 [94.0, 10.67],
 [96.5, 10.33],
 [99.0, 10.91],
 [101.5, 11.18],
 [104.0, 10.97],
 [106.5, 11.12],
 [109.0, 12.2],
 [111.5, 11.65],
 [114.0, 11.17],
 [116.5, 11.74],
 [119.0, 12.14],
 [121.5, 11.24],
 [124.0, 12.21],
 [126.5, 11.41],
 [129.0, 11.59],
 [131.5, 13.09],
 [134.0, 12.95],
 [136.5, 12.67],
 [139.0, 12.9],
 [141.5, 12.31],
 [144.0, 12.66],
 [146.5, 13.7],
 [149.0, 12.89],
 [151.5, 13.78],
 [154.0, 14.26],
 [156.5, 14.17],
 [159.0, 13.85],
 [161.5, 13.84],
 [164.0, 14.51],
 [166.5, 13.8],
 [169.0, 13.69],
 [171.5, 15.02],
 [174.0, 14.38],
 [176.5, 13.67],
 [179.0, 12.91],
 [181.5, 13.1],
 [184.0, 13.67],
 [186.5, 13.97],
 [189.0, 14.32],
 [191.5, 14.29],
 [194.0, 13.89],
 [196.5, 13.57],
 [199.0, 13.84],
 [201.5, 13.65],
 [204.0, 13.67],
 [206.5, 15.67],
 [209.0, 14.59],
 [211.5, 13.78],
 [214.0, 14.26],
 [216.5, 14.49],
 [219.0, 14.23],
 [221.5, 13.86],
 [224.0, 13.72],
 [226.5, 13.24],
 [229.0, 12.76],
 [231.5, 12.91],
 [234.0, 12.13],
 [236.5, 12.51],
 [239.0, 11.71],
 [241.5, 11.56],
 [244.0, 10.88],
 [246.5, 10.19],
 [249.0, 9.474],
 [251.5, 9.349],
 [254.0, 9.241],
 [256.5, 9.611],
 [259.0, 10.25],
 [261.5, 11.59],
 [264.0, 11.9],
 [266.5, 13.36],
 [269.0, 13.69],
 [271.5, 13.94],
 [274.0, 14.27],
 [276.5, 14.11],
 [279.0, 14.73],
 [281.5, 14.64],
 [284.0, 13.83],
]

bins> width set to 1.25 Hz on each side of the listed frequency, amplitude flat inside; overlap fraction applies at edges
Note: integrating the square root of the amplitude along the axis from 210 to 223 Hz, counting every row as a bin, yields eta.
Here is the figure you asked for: 49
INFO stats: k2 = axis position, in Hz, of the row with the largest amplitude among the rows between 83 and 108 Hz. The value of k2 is 101.5 Hz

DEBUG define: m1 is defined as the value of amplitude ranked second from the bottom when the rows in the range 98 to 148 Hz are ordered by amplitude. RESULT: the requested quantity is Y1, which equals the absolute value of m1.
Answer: 11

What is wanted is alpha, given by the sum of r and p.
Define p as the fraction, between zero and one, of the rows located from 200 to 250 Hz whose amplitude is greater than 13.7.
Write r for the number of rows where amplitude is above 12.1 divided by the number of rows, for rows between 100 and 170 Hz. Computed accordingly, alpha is 1.08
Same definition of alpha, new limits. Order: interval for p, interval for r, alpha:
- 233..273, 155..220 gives 1.06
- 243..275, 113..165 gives 0.92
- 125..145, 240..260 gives 0.00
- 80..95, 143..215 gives 1.00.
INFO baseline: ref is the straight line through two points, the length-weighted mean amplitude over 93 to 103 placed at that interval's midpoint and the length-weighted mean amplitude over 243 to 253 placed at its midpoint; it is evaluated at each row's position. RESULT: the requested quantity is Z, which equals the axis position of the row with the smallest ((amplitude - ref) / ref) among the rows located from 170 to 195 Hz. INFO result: 179.0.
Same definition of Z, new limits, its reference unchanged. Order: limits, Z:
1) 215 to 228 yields 226.5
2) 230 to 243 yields 241.5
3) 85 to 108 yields 96.5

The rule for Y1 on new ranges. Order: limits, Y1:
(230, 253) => 9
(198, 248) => 11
